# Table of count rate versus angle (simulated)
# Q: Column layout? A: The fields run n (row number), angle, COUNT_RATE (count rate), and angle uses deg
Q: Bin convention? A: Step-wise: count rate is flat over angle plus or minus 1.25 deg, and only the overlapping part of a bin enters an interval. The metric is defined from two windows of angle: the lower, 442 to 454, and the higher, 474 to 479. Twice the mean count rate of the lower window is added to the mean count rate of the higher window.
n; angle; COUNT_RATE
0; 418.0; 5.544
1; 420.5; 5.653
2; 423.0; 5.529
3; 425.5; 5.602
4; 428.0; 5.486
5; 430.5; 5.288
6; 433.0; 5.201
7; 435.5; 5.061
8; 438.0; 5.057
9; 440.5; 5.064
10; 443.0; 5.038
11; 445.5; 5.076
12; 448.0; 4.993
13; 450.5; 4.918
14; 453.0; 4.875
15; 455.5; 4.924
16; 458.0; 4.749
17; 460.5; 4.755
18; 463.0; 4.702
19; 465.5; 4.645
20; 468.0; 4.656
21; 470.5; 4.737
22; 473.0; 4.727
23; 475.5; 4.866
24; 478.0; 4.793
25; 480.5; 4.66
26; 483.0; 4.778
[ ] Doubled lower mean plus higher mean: 14.8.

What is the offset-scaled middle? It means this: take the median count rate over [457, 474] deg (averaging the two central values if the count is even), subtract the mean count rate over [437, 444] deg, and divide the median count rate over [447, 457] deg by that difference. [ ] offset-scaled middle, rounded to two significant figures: -15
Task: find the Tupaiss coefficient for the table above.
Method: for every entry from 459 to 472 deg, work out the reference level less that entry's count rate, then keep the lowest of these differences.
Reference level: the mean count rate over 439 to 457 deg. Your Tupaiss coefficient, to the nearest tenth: 0.2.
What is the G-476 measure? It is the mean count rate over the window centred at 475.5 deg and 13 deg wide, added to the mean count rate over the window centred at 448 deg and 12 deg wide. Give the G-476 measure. 9.7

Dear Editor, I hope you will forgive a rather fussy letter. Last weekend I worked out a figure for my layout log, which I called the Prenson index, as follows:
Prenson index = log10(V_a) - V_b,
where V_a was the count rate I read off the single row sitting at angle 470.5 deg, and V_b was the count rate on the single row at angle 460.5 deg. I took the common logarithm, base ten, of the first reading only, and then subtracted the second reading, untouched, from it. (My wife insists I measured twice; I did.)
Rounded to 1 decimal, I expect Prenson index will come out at -4.1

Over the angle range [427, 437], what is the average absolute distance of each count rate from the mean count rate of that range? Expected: 0.128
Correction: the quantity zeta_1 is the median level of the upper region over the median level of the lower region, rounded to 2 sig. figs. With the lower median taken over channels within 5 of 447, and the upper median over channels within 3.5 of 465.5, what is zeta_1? 0.93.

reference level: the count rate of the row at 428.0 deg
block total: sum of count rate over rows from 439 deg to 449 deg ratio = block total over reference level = 3.68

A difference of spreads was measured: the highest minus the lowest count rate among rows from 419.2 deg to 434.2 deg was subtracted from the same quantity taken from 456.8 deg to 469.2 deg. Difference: -0.34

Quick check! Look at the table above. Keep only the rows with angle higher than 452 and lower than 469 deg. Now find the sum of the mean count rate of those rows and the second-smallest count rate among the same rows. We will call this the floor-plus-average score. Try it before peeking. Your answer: 9.4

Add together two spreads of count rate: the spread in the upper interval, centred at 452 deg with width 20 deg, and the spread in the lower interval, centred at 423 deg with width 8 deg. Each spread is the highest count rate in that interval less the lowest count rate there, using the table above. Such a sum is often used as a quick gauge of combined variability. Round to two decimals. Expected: 0.45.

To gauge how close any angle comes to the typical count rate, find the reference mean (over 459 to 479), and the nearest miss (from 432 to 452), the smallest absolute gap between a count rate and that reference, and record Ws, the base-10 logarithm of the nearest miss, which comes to -0.7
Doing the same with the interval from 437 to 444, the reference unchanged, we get -0.5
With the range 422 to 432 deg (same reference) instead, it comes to -0.3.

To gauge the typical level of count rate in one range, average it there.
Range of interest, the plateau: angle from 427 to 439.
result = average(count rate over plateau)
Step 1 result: 5.2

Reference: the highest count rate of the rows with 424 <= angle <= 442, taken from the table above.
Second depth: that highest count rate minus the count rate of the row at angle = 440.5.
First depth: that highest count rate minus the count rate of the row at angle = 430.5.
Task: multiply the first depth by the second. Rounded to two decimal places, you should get 0.17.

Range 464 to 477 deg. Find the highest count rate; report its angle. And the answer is 475.5 deg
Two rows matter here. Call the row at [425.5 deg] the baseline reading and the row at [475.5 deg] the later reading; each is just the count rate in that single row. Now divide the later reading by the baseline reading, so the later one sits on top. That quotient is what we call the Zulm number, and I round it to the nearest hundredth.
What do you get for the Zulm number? 0.87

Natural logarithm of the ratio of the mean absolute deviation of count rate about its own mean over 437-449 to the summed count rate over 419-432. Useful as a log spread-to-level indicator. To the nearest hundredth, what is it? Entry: -7.04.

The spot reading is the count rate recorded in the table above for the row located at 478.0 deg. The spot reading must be 4.793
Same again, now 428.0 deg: 5.486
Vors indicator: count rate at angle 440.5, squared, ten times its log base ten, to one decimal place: 14.1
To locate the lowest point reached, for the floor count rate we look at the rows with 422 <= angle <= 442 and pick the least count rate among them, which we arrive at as 5.057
